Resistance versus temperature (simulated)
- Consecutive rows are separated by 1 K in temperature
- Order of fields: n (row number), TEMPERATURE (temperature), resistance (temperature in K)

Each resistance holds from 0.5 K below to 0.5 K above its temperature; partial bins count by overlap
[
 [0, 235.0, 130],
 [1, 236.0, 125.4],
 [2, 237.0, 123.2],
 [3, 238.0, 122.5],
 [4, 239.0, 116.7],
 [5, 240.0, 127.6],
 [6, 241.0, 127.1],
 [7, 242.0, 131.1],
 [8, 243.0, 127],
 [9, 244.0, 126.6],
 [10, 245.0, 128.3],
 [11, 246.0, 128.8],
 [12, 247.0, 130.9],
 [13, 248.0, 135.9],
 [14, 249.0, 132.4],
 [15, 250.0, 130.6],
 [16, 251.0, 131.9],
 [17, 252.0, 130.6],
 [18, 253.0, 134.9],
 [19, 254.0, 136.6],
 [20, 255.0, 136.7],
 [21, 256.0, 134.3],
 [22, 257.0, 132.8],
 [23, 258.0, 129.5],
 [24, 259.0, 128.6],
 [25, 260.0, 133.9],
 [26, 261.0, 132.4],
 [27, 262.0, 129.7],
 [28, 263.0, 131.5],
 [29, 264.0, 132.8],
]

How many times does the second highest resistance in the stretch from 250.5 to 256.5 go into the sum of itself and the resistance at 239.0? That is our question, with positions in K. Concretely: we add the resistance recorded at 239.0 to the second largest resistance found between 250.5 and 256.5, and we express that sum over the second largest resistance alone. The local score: 1.85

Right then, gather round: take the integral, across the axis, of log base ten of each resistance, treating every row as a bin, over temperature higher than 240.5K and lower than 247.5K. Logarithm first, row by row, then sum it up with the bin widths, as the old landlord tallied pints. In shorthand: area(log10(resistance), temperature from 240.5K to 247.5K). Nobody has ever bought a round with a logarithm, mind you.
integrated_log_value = 14.8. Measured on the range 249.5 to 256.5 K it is 14.9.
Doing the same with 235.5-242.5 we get 14.7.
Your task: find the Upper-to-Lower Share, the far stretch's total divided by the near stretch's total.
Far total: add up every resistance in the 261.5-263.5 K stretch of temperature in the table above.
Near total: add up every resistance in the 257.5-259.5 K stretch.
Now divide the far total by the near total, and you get 1.012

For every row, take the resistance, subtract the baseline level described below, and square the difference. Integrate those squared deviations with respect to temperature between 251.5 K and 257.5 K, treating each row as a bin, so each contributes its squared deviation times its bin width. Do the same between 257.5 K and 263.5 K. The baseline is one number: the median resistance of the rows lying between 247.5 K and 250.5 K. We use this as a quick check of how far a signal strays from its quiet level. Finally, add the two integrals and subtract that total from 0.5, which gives -82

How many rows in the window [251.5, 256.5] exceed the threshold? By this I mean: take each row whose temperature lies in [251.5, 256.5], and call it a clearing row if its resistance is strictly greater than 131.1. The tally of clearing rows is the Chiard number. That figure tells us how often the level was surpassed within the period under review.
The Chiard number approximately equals 4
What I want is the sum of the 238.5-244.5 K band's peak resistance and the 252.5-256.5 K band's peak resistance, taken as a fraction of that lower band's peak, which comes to 2.04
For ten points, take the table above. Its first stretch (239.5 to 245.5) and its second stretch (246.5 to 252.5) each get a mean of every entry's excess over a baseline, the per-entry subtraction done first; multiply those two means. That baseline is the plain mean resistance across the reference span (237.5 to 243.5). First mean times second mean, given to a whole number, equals 18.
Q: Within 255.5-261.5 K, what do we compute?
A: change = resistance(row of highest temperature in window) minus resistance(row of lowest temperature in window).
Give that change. -1.9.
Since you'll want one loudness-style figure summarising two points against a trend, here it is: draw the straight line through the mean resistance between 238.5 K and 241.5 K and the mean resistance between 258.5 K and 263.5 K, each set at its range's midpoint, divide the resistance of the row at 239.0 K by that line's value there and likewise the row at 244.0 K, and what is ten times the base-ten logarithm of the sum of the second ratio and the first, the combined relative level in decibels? 2.91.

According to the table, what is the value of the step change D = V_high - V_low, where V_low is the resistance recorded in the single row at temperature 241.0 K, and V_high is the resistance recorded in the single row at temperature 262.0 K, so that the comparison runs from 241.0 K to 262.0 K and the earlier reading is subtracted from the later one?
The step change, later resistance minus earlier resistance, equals 2.6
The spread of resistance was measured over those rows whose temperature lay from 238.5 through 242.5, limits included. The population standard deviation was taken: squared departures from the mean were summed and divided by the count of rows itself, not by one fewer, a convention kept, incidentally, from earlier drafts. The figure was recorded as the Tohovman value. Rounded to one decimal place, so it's 5.4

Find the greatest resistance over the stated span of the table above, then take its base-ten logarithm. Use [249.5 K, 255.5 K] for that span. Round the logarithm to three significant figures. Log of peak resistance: 2.14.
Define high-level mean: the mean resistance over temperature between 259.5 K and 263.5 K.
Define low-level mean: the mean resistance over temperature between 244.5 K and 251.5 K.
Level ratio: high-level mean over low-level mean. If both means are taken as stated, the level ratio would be 1.00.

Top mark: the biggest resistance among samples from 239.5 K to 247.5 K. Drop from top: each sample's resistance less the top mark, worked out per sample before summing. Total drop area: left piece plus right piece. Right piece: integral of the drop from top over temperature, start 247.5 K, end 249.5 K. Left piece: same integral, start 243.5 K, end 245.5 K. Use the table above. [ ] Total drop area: -1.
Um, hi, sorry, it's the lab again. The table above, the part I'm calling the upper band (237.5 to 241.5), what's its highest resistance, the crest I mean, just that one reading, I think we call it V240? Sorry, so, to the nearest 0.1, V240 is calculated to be 127.6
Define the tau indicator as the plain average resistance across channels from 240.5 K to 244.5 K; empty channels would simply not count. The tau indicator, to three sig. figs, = 128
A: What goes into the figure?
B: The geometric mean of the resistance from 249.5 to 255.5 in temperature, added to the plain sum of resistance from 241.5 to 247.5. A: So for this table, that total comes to 906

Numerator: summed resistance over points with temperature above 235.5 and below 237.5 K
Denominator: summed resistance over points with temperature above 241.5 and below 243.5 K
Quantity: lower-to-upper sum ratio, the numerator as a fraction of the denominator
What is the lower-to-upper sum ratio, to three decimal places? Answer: 0.963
